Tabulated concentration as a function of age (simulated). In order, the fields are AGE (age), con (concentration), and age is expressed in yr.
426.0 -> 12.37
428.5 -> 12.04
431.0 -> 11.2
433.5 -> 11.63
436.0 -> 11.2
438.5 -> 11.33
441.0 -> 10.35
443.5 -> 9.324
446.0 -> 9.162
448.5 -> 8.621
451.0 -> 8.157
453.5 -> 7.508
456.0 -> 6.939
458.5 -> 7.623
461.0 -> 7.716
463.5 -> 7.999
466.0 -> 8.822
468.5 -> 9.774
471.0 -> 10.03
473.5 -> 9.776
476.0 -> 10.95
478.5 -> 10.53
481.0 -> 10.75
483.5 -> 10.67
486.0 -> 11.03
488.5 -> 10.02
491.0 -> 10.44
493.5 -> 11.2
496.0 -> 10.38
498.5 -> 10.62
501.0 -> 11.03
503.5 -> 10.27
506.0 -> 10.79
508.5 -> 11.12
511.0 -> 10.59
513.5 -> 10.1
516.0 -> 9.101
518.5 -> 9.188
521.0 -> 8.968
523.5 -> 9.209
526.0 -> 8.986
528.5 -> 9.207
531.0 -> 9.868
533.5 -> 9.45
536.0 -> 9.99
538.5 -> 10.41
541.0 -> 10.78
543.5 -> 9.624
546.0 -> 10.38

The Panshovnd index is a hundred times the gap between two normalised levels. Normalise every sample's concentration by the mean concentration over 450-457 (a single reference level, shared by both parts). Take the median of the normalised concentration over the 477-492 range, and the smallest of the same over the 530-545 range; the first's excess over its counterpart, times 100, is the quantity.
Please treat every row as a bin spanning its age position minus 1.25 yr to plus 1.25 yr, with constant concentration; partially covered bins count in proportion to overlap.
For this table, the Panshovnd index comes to 15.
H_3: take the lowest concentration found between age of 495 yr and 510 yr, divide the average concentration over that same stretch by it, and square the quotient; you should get 1.09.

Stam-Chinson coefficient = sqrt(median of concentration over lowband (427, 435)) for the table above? 3.41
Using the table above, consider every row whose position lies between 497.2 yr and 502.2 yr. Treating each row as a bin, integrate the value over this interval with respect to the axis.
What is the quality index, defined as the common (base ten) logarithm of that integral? 1.73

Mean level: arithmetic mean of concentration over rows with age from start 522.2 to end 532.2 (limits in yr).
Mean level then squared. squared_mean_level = 87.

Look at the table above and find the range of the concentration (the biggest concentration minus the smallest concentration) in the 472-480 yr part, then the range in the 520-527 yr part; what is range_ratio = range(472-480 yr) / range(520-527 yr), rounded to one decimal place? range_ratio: 4.9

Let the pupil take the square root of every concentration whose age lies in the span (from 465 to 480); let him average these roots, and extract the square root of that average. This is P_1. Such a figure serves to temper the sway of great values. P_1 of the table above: 1.78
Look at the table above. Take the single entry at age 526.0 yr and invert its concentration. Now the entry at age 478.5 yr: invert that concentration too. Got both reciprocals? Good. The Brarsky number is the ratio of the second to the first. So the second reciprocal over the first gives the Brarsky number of 0.85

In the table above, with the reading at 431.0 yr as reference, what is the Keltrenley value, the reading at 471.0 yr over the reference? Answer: 0.90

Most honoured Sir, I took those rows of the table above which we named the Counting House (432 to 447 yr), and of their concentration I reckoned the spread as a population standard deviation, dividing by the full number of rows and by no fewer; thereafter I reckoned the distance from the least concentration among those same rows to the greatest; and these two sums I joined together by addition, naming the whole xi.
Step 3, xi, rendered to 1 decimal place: 3.4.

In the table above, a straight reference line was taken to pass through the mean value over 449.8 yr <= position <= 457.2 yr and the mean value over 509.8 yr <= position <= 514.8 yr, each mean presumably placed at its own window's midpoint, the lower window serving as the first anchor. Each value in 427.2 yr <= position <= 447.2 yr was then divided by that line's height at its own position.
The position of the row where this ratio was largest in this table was 428.5 yr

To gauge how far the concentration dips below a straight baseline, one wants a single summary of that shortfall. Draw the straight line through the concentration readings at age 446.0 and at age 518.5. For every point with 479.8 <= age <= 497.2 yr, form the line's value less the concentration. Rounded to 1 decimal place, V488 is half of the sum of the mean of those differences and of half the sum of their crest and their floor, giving -1.4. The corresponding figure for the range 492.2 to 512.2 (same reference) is -1.6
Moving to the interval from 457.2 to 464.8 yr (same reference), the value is 1.4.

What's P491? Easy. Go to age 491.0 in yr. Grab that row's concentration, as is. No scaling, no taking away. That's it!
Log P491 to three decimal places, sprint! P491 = 10.440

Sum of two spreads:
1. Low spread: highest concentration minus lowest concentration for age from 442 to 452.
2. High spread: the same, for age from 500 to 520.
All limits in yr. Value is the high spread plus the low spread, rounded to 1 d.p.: 3.2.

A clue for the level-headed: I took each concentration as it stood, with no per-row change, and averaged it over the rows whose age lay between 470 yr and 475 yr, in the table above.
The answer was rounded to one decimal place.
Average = 9.9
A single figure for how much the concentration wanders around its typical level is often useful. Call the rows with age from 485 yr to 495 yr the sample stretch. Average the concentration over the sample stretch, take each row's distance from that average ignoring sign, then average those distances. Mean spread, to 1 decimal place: 0.4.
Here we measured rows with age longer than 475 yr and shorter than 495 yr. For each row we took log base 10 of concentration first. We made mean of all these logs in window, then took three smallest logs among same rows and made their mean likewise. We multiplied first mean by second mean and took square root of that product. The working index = 1.02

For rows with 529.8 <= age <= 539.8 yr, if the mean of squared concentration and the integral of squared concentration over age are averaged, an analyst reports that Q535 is 543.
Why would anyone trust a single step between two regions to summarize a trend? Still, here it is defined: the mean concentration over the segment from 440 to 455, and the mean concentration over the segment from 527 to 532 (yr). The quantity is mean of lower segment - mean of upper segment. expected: -1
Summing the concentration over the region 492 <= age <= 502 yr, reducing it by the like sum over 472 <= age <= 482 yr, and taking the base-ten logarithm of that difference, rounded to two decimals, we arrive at 0.09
